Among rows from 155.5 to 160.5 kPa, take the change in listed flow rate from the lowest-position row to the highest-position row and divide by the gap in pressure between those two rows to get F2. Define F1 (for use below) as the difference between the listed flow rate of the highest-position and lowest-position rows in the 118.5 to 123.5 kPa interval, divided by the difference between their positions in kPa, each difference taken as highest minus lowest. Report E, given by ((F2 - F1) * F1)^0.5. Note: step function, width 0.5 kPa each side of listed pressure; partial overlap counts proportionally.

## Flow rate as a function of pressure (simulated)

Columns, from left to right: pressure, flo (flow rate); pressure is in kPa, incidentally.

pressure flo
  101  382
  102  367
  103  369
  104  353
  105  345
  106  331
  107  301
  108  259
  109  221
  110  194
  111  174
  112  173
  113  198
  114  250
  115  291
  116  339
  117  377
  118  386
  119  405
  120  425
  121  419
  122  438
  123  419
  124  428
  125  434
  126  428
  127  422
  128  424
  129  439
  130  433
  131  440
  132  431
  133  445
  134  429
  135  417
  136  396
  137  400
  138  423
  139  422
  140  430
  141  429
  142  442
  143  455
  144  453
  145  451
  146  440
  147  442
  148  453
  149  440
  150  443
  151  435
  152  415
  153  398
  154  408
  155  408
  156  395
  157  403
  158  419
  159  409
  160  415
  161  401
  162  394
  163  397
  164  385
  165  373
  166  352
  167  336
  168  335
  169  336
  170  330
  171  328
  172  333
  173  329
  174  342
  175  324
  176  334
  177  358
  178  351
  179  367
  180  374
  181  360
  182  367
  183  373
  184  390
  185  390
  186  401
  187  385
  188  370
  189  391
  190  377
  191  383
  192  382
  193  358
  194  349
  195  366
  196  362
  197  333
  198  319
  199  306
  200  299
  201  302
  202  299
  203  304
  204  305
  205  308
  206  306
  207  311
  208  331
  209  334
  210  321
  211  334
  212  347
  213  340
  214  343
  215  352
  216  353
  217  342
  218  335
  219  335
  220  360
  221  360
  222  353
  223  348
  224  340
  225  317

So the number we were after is 2.3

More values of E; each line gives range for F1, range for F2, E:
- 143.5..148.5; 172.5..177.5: 0.0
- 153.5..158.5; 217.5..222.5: 2.2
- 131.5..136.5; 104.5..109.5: 14.0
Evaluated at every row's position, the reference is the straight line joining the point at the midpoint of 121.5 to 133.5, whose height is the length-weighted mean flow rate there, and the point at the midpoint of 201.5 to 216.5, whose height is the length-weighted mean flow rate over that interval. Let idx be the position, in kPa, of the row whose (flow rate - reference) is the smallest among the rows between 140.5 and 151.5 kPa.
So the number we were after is 141 kPa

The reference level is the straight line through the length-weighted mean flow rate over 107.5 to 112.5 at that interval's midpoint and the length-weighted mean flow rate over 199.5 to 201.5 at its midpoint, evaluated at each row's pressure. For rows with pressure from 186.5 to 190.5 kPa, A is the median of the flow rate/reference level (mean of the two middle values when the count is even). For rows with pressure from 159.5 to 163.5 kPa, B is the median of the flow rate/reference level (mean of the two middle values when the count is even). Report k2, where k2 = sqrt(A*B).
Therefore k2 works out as 1.43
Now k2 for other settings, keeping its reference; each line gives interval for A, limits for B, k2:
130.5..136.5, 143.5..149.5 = 1.86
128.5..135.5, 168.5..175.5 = 1.54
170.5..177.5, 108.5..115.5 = 1.08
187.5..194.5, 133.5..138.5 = 1.53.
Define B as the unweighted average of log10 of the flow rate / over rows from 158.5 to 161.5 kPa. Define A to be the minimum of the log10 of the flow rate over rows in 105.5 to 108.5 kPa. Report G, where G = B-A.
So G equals 0.20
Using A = 2.41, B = 2.61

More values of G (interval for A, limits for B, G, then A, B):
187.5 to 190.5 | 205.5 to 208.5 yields -0.07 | 2.57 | 2.50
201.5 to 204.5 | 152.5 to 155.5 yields 0.13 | 2.48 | 2.61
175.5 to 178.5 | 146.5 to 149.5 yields 0.12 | 2.52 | 2.65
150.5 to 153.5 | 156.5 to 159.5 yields 0.01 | 2.60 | 2.61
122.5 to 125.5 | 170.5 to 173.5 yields -0.10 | 2.62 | 2.52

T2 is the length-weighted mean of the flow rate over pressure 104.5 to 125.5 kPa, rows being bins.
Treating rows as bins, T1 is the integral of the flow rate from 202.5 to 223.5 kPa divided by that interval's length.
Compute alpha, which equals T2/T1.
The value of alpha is 0.97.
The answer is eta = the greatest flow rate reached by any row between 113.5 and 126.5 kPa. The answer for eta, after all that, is 438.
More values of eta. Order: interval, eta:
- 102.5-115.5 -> 369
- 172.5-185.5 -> 390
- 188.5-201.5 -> 391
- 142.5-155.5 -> 455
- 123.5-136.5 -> 445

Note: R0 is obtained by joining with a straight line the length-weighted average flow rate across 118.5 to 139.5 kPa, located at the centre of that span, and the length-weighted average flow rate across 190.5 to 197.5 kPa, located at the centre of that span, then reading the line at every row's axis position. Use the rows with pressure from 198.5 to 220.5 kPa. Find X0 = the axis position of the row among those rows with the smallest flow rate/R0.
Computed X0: 200 kPa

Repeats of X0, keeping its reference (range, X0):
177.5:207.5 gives 200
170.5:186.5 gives 175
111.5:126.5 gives 112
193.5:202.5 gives 200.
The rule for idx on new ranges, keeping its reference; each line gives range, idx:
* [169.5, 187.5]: 171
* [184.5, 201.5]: 200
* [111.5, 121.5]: 112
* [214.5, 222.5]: 218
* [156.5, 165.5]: 165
